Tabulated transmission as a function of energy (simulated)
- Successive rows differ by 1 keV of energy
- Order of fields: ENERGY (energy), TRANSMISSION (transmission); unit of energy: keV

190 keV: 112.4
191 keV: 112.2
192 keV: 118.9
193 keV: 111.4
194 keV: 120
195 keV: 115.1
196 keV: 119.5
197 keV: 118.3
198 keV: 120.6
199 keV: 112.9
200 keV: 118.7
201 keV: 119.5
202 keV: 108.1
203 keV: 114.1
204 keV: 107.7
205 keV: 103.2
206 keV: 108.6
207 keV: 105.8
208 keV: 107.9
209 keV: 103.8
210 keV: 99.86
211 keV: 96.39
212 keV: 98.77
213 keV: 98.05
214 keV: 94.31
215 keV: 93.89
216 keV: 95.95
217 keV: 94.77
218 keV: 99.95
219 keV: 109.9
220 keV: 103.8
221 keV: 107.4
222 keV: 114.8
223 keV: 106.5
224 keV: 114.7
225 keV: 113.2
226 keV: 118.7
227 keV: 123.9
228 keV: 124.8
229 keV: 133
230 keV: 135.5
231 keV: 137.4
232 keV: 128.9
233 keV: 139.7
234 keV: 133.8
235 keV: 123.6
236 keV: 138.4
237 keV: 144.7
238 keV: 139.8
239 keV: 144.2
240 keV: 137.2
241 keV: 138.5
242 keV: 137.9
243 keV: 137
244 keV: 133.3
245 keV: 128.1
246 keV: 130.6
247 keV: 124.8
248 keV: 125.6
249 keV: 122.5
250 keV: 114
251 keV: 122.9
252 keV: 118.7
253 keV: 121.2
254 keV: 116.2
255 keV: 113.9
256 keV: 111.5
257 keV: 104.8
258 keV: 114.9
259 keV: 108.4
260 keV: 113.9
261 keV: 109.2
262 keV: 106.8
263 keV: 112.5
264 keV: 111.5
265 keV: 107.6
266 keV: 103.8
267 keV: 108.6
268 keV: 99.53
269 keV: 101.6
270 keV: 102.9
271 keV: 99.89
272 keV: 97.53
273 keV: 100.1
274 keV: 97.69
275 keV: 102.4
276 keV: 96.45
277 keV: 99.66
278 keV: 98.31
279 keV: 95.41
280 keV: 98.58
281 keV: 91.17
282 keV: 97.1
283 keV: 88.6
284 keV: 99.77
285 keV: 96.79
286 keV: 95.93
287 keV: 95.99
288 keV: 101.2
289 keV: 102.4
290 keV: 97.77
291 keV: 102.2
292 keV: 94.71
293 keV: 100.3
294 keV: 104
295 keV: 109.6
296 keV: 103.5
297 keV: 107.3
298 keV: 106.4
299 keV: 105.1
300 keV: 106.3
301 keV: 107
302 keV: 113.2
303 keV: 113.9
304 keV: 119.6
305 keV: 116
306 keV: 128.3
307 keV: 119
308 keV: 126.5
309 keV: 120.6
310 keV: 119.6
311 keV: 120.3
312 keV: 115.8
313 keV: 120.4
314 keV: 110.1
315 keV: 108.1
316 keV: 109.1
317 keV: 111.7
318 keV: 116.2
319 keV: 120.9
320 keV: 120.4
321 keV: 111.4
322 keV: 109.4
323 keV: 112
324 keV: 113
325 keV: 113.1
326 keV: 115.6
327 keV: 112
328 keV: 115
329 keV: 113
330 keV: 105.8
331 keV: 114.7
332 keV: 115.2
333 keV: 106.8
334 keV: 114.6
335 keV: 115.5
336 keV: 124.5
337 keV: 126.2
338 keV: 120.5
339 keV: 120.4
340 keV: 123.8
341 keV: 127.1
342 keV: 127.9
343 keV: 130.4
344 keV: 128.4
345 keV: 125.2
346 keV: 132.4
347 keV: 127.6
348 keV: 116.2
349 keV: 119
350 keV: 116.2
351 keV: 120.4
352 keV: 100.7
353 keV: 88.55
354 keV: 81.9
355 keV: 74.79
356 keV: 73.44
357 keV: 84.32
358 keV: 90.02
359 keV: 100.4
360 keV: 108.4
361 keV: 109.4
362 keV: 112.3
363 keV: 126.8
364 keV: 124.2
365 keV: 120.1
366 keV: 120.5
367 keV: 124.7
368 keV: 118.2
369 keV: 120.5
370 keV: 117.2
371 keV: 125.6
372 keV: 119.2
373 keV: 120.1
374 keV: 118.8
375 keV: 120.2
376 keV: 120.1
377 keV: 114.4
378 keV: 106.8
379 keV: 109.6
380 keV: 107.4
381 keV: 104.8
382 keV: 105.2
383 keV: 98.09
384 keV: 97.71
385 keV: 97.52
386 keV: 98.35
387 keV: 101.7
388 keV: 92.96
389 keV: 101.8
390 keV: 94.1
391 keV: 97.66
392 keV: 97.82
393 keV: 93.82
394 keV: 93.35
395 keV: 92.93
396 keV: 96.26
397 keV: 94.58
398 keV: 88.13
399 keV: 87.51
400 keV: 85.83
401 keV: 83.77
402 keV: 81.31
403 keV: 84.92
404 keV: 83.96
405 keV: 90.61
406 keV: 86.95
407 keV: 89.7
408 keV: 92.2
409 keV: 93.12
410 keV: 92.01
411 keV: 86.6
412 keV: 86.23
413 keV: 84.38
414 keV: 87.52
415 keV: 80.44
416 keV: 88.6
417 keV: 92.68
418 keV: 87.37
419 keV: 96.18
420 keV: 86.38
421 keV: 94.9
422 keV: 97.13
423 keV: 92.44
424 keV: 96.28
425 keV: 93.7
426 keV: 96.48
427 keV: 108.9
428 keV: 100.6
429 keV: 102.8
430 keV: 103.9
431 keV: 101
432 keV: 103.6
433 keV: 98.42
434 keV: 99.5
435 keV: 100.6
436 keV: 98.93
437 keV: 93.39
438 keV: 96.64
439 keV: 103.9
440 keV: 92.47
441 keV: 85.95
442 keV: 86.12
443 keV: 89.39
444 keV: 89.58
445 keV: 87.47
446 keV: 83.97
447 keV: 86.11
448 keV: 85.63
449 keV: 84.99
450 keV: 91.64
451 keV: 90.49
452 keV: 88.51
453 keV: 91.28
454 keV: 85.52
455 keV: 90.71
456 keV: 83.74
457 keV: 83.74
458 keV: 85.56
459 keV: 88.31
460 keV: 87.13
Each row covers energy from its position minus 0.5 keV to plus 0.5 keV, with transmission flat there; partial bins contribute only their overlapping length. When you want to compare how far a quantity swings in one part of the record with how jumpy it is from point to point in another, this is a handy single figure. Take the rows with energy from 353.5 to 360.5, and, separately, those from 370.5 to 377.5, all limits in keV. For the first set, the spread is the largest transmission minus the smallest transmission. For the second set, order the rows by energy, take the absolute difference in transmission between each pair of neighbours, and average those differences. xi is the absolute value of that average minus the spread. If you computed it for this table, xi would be 32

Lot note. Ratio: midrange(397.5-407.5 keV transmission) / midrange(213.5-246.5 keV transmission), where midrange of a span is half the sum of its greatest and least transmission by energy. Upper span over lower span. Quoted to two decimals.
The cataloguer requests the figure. 0.72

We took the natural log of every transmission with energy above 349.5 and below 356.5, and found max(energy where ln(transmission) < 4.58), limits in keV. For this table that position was 356 keV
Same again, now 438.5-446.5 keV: 446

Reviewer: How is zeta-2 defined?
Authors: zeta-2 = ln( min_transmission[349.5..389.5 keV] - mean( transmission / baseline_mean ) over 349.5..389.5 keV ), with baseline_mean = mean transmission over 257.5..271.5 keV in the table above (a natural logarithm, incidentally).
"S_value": 4.28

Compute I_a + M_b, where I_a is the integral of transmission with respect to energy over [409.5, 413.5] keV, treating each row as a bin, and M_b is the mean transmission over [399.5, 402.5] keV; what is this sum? 433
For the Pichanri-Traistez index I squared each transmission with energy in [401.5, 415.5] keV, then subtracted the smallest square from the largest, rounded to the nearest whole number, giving 2201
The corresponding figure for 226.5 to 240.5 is 5661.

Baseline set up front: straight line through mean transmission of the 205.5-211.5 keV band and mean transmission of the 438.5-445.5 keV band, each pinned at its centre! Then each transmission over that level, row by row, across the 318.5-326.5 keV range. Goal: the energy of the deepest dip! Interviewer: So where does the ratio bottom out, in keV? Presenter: 322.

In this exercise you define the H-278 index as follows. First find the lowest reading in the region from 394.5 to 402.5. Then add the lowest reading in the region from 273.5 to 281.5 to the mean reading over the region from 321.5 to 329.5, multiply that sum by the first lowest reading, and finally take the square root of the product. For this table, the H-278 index 129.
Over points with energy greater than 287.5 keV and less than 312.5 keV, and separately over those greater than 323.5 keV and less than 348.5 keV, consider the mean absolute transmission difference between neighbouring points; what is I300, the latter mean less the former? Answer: -0.17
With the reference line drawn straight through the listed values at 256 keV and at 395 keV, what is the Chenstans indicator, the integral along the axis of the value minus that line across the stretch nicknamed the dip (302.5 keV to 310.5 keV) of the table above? 125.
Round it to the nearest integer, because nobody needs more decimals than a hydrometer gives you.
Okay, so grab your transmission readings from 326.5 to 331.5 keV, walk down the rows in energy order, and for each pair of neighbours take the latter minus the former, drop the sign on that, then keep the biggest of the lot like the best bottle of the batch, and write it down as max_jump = 9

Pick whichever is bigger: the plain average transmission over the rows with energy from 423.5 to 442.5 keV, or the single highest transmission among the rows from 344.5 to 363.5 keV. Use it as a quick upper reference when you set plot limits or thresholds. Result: 132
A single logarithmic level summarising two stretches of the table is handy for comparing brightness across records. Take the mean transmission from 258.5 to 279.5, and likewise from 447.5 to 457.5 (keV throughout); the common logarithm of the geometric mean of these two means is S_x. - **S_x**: 1.98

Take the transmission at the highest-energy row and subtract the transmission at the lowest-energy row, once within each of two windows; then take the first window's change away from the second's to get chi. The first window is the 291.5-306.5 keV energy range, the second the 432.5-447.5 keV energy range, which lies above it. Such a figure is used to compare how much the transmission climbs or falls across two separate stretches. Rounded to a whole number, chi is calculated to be -46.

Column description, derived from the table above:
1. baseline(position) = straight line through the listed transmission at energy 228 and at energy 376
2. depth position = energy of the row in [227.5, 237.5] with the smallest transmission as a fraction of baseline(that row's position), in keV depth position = 235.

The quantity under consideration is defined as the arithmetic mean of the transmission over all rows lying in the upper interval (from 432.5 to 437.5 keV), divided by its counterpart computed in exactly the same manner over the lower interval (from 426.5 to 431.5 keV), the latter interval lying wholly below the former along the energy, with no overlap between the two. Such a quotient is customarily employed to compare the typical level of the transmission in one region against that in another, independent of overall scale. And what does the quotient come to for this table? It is 0.95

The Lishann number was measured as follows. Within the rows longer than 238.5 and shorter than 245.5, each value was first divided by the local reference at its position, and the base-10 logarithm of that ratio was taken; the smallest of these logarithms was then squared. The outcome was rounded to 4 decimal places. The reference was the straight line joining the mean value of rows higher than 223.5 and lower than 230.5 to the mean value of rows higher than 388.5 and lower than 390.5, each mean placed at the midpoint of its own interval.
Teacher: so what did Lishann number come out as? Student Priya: 0.0007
